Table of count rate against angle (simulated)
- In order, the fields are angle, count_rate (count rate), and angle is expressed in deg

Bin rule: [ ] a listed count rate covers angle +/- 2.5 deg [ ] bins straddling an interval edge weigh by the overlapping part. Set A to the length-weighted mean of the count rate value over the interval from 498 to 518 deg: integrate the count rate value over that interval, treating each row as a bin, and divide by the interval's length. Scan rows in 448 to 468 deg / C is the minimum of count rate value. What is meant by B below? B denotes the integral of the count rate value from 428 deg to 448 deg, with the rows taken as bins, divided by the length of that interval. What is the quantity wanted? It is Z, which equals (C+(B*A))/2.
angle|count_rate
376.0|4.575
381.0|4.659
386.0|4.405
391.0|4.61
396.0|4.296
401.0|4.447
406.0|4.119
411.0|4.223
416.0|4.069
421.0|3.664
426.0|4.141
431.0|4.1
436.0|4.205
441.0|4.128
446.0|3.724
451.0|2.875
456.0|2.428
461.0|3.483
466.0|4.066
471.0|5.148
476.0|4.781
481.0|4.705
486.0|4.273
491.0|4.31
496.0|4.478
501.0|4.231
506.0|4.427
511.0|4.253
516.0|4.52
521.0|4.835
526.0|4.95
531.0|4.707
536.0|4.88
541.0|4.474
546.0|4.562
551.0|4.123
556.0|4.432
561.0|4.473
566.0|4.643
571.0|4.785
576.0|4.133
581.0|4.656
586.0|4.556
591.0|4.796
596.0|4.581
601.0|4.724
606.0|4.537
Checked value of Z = 10.0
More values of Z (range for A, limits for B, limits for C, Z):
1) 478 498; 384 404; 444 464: 11.1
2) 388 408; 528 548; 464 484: 12.2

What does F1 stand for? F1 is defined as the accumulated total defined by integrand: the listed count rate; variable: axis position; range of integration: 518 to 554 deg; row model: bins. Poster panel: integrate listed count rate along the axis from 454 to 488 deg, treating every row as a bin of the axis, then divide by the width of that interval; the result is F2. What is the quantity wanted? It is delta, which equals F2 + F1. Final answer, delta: 171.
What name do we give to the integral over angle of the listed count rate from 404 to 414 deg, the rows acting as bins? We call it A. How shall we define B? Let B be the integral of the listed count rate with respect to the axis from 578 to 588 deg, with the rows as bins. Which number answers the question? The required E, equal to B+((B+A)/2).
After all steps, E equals 90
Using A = 41.7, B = 45.8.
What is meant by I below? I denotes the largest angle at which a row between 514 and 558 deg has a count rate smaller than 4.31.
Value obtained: 551.0 deg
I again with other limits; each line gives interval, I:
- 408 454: 451.0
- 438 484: 466.0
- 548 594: 576.0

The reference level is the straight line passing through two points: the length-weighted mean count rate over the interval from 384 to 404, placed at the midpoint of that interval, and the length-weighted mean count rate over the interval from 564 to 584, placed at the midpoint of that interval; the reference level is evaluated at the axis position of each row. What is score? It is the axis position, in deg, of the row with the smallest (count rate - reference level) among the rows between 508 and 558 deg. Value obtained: 551.0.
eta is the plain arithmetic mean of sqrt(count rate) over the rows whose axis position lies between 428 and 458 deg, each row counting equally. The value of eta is 1.88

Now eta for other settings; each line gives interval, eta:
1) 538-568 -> 2.11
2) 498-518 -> 2.09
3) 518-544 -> 2.18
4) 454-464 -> 1.71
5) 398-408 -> 2.07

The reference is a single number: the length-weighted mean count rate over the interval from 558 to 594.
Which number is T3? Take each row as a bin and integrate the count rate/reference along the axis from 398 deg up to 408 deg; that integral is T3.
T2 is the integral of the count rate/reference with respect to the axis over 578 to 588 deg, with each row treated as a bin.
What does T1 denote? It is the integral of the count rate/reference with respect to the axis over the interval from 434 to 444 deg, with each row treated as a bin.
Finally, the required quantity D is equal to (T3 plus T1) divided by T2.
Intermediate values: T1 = 9.05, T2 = 10.0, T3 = 9.4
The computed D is 1.84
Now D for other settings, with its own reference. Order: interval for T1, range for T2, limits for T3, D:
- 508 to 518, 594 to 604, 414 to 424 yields 1.77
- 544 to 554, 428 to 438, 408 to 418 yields 2.04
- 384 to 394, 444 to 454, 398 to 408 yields 2.72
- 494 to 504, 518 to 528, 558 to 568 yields 1.83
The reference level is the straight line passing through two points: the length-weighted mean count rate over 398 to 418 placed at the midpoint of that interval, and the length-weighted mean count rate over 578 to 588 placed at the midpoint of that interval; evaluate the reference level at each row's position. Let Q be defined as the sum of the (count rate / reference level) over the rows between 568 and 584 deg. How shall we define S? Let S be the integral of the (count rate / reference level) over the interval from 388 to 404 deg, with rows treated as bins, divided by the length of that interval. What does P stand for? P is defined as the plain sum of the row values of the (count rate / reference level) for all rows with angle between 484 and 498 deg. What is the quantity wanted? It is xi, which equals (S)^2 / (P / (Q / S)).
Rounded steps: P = 2.97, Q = 2.97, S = 1.06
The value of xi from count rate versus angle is 1.057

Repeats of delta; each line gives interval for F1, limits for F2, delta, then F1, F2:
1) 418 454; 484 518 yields 142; 137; 4.35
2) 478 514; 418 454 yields 162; 158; 3.82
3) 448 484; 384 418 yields 146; 141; 4.31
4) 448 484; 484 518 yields 146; 141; 4.35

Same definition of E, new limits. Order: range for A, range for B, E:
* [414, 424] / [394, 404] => 85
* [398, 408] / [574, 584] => 88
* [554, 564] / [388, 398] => 89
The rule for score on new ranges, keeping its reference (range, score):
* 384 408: 406.0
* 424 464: 456.0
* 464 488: 466.0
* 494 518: 501.0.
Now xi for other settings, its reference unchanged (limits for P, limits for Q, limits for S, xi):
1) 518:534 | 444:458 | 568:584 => 0.640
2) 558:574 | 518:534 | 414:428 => 0.987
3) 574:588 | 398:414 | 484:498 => 1.032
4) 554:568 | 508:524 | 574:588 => 0.998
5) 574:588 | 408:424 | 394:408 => 0.989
